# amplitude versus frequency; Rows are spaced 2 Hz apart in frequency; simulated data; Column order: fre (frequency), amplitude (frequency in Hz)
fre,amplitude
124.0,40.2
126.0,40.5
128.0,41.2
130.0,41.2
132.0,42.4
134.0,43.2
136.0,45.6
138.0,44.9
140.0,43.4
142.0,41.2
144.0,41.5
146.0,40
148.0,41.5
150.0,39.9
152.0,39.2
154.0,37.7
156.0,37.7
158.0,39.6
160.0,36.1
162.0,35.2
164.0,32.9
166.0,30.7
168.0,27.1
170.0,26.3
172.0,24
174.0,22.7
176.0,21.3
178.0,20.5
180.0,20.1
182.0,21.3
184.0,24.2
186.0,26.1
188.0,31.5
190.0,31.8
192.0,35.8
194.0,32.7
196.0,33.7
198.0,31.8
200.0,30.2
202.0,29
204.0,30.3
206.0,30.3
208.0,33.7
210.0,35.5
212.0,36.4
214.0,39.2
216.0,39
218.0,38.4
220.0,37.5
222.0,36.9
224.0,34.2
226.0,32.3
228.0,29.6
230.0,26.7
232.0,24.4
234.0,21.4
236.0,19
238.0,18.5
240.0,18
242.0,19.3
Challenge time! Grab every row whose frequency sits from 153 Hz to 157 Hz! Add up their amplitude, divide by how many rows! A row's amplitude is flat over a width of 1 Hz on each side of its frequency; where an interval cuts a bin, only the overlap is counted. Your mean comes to 38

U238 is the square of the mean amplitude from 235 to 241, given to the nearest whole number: 342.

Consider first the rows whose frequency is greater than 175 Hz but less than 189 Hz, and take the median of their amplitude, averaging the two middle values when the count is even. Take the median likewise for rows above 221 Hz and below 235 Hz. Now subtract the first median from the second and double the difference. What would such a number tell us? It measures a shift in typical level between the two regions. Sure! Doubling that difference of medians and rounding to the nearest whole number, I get 17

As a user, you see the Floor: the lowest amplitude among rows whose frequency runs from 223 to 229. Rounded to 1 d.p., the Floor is 29.6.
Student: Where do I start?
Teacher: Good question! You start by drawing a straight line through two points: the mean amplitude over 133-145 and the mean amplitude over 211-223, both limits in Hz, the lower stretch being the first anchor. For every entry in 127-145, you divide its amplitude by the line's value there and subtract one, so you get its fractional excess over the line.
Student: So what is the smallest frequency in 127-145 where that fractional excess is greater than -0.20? 128.0 Hz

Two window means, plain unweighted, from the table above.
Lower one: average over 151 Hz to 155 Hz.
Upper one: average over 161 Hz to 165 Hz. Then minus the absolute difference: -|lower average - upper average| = -4.4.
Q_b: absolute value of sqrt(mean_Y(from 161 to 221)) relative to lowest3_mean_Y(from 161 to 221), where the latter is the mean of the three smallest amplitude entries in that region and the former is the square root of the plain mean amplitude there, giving 0.267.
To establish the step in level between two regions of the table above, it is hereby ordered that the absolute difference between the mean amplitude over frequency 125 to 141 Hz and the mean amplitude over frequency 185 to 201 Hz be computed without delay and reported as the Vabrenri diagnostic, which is 11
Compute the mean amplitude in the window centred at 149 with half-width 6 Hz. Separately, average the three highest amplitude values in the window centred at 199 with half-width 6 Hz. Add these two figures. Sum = 73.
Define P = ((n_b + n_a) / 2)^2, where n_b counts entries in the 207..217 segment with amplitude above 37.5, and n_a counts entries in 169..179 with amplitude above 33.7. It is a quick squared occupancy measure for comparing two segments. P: 1.0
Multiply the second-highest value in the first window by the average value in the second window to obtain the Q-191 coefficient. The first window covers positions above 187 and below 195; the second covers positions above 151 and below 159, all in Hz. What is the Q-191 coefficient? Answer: 1261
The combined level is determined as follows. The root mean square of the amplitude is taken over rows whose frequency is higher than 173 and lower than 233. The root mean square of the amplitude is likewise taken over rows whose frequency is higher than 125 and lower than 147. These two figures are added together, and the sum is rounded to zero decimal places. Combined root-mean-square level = 73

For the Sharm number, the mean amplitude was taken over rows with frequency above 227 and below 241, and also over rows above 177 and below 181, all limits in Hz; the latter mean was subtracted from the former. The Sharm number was 2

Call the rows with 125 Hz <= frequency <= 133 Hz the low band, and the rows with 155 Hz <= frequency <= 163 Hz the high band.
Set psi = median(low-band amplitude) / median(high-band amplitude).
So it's 1.12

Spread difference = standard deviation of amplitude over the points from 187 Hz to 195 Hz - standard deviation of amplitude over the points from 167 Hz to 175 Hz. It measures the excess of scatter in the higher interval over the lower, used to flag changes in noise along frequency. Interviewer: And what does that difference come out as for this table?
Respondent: -0.1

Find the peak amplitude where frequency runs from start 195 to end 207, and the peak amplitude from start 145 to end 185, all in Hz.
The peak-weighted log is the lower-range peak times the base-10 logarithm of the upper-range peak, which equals 63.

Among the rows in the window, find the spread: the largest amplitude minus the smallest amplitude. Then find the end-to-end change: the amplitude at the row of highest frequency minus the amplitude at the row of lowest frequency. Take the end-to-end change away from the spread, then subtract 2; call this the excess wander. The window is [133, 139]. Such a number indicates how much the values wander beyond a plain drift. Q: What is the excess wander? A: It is -1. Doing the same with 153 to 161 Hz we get 3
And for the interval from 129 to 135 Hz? -2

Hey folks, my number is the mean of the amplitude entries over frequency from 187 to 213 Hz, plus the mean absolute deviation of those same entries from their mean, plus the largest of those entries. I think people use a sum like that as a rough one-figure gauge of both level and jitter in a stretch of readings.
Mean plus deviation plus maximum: 71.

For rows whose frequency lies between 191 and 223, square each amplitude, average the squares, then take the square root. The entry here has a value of 35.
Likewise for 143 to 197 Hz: 32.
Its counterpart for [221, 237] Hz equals 29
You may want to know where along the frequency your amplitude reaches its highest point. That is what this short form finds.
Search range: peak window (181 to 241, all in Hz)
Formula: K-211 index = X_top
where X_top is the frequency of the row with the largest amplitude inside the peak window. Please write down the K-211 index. 214.0 Hz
